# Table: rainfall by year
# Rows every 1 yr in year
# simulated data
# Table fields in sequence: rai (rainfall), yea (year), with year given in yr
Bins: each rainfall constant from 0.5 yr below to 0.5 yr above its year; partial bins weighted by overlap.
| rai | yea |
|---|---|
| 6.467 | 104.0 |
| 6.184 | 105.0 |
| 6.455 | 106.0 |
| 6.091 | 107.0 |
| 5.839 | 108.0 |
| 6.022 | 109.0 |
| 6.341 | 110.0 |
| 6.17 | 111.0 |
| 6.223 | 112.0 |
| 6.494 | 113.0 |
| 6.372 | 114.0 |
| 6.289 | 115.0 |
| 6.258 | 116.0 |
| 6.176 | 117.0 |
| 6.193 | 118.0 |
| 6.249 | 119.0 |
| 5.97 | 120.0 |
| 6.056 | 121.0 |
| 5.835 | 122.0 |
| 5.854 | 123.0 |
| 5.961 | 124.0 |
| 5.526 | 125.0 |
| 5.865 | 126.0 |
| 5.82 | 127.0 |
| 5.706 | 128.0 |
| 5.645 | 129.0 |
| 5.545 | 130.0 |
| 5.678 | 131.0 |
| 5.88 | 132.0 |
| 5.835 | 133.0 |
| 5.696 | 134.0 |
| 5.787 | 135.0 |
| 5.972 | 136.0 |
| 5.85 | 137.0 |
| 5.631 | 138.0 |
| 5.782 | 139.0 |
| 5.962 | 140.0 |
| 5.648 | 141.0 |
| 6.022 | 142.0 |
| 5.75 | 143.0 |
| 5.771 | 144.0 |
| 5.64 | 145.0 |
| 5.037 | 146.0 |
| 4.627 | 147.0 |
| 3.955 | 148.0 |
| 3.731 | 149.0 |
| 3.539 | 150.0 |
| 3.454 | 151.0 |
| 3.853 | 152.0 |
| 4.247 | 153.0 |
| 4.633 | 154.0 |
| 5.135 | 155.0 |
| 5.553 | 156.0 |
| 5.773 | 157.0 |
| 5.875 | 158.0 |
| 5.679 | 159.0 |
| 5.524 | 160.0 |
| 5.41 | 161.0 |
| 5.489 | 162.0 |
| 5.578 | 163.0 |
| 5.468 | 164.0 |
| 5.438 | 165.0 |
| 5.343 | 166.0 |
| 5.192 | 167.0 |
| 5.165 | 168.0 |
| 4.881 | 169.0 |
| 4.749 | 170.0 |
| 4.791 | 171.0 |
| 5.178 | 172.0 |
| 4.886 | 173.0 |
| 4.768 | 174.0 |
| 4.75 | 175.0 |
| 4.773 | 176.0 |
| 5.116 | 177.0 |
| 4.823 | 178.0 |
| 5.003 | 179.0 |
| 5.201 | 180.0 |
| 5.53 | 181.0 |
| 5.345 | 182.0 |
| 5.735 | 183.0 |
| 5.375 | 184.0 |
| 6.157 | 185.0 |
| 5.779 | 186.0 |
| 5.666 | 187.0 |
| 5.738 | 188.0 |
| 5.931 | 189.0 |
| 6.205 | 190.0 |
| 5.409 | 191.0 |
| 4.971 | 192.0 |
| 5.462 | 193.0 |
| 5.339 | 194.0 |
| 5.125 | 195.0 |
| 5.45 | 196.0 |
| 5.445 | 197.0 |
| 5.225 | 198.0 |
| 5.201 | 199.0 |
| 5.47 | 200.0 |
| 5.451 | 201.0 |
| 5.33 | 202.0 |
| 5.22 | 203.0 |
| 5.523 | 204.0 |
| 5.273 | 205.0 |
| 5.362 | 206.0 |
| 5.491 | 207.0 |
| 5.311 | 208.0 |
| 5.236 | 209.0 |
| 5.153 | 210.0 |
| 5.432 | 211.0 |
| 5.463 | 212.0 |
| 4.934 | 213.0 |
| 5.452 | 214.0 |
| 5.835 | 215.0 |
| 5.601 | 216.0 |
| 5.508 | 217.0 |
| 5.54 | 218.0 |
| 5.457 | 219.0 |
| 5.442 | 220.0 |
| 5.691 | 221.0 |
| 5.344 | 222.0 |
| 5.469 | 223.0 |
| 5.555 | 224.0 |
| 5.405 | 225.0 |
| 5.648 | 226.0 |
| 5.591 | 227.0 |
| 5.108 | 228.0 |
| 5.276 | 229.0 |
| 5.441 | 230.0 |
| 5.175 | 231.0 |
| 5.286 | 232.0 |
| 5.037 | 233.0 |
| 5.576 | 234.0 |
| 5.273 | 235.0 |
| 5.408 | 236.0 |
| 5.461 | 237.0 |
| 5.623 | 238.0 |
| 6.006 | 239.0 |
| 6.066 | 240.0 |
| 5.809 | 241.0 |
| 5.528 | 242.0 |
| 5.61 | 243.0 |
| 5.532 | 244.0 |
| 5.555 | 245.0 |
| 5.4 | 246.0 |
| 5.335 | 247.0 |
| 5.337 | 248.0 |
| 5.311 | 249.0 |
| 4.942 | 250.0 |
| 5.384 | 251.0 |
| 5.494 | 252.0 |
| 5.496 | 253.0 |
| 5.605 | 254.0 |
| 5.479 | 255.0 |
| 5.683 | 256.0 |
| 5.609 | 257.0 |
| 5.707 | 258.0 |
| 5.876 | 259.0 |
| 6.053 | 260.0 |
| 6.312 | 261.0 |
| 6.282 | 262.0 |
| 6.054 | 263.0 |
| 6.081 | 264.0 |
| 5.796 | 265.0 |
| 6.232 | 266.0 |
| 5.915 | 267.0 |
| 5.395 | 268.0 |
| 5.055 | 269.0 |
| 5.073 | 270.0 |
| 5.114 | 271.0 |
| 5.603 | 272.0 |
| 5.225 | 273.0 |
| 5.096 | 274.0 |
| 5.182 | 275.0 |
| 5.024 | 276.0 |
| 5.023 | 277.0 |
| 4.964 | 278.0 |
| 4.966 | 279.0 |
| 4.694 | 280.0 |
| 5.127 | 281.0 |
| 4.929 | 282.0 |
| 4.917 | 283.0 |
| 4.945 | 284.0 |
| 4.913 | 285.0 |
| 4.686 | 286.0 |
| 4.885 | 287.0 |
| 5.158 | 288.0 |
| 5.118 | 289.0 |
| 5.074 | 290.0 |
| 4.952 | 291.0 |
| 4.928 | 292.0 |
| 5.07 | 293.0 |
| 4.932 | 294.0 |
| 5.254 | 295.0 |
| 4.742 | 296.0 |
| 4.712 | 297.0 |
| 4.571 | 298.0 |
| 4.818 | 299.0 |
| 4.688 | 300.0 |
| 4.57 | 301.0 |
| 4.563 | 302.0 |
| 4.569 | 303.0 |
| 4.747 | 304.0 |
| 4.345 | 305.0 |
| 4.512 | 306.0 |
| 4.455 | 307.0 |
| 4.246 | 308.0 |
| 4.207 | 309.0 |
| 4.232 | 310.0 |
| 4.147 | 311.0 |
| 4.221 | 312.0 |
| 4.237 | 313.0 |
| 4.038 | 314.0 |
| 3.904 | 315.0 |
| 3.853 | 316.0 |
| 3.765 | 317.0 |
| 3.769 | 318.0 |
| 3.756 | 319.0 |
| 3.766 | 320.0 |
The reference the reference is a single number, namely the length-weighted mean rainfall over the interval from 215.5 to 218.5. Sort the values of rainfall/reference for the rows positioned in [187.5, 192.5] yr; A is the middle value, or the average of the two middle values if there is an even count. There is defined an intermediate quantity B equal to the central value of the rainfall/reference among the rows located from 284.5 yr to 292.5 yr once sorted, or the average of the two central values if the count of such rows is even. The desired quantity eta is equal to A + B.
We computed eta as 1.92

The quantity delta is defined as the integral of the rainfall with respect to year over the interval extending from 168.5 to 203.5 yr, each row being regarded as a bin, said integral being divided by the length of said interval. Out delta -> 5.3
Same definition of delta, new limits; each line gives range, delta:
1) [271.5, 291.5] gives 5.0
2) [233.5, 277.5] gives 5.6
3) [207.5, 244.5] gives 5.5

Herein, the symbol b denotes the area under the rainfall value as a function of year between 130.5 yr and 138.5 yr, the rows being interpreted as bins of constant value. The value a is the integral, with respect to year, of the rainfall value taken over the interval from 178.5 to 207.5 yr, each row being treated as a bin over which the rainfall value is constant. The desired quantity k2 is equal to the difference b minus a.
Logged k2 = -112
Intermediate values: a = 158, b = 46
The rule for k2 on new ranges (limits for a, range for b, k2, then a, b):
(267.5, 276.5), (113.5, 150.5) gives 162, 47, 209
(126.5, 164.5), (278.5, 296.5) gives -113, 202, 89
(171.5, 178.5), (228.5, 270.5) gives 200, 34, 235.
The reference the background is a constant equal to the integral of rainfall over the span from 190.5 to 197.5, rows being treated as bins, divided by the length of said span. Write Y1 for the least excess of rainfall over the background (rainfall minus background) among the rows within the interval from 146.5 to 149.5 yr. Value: -1.58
